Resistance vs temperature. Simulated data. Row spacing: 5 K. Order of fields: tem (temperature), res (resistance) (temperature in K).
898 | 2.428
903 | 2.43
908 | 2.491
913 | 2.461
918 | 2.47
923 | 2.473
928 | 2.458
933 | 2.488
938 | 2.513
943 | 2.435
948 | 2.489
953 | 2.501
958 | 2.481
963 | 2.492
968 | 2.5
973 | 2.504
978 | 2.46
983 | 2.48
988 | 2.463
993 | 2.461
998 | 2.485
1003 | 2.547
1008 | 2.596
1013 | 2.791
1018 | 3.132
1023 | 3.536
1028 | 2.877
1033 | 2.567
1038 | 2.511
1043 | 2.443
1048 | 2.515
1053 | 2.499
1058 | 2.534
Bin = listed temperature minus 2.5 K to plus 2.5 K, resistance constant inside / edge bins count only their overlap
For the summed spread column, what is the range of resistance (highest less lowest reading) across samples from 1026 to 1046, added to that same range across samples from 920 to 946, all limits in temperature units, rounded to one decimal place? 0.5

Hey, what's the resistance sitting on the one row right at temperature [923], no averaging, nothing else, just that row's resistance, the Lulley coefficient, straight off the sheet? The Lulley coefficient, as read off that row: 2.473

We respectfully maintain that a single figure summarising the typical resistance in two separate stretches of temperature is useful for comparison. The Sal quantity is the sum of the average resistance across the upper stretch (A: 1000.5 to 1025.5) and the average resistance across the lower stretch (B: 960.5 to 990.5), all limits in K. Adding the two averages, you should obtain 5.40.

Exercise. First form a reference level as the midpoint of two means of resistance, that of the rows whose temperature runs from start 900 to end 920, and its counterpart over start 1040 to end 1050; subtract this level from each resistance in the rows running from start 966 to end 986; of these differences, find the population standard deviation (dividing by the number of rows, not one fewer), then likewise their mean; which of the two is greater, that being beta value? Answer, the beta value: 0.018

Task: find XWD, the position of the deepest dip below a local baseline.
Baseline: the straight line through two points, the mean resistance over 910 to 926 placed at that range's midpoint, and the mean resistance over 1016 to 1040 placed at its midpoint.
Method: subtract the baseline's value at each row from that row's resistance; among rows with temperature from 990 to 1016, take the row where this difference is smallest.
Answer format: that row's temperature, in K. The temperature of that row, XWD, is 993 K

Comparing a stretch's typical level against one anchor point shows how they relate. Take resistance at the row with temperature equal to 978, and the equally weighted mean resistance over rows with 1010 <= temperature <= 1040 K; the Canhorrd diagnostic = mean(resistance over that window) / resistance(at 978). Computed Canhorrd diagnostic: 1.18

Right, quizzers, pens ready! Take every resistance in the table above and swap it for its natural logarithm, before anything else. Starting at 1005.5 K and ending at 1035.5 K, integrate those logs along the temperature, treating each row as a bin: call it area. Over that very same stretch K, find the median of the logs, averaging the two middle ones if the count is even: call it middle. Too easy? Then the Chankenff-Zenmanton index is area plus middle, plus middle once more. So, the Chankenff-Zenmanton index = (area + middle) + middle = 34.0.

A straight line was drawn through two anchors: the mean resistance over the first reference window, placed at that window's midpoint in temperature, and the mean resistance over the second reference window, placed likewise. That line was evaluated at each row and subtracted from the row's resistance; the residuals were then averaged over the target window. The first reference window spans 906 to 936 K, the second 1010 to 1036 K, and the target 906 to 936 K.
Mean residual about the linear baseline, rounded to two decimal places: 0.00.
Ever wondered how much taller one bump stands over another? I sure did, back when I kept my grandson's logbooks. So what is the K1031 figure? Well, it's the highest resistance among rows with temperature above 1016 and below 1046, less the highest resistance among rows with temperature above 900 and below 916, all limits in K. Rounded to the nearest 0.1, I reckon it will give 1.0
